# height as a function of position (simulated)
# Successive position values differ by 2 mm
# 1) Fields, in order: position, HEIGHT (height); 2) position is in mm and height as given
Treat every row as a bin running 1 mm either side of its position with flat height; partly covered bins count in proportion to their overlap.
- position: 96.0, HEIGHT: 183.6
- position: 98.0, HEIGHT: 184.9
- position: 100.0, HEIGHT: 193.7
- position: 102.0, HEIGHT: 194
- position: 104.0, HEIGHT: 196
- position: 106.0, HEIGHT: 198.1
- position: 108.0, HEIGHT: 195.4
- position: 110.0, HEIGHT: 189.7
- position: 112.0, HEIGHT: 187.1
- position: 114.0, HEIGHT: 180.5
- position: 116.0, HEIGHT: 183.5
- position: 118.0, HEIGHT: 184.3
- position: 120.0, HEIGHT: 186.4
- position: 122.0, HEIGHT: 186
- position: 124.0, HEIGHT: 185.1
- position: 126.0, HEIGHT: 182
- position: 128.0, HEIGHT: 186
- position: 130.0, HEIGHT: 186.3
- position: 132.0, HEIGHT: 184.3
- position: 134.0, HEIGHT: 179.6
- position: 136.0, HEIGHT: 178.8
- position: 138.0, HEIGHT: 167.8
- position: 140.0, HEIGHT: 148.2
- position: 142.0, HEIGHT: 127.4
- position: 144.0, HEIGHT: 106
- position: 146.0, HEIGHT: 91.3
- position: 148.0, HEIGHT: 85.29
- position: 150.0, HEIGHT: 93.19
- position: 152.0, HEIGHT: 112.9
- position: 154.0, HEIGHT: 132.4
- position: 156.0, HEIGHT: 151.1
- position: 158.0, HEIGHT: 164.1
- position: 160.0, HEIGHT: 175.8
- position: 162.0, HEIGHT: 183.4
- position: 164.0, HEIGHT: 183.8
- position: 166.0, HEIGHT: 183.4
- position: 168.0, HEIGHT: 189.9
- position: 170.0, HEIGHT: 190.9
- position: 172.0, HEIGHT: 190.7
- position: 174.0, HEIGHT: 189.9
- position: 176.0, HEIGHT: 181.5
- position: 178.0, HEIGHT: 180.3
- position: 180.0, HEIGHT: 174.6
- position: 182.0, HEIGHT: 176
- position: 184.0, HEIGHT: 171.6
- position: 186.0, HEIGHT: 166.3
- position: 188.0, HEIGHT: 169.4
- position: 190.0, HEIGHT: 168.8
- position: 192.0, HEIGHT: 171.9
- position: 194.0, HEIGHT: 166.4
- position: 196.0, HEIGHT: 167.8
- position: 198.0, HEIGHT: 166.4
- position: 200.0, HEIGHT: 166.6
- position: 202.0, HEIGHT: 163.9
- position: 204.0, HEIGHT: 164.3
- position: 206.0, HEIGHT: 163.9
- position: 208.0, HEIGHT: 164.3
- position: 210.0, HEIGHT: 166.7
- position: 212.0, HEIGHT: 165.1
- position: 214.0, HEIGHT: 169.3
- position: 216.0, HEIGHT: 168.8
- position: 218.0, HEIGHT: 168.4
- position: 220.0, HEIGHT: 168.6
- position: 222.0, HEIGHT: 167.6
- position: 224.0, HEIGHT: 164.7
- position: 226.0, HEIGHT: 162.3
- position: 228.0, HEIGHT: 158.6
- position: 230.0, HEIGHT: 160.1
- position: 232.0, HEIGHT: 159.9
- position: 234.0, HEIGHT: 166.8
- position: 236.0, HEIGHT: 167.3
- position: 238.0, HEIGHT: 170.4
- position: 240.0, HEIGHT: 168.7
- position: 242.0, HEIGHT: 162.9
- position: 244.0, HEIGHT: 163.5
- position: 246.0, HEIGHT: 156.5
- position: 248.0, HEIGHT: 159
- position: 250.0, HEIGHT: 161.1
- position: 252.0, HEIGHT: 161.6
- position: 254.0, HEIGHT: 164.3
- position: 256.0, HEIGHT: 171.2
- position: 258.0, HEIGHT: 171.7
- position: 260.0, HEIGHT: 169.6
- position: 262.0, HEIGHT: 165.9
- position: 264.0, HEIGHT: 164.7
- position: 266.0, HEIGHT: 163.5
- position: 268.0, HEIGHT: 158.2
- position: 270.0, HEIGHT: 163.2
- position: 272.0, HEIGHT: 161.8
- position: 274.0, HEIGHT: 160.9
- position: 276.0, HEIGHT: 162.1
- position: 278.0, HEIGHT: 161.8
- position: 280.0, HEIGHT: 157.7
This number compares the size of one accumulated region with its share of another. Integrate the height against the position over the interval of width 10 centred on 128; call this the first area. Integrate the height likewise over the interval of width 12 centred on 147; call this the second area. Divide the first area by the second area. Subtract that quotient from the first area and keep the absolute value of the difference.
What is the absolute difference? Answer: 1846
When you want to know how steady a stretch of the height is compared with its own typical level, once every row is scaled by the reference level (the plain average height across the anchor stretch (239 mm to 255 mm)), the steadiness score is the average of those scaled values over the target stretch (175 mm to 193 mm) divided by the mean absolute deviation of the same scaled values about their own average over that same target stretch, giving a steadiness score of 41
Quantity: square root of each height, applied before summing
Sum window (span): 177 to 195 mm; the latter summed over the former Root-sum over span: 118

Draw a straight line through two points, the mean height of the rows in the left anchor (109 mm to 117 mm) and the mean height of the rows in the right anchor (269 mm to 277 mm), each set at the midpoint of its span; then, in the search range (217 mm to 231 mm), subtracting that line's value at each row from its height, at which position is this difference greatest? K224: 220.0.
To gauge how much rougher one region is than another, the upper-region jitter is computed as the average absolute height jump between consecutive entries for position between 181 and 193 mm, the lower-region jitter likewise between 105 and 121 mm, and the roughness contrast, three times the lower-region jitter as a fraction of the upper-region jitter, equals 3.1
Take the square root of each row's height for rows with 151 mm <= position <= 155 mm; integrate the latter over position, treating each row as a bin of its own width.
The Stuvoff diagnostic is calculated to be 44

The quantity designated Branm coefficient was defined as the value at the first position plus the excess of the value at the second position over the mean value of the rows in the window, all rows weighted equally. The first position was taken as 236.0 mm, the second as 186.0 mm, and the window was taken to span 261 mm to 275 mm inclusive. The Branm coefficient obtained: 171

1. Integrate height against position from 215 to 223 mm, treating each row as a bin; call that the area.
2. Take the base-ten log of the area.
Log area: 3.13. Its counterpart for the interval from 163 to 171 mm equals 3.17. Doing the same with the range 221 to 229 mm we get 3.12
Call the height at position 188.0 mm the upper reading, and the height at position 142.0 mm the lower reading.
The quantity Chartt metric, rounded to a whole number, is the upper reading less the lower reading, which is 42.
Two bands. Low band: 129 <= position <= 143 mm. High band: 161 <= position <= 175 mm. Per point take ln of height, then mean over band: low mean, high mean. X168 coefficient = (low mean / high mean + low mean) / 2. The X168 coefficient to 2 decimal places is 3.04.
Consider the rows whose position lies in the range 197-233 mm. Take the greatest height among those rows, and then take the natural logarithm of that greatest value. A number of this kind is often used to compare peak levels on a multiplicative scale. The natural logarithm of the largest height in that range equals 5.13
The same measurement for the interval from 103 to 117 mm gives 5.29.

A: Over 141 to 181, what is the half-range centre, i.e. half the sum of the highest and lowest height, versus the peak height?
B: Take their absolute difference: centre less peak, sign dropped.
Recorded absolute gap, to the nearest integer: 53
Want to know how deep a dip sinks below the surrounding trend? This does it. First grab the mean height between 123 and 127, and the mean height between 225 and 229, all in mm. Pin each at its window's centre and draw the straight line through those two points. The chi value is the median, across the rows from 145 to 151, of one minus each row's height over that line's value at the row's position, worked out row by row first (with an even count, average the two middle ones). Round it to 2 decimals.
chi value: 0.49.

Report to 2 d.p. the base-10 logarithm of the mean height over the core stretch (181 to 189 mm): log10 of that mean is 2.23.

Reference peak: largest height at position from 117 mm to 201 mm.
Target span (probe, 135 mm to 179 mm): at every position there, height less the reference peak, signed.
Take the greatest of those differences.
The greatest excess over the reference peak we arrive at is 0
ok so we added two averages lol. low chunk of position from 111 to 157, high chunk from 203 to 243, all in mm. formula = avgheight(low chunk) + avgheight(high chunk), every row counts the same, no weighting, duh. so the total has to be 322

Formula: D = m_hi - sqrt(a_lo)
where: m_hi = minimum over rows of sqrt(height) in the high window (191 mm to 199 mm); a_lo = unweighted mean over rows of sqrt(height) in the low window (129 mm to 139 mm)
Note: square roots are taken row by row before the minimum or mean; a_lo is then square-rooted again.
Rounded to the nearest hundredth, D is 9.24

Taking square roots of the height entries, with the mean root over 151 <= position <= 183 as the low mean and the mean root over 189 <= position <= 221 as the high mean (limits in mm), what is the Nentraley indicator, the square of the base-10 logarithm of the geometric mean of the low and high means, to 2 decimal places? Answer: 1.24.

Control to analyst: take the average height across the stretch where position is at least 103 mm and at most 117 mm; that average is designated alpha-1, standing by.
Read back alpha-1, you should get 190.0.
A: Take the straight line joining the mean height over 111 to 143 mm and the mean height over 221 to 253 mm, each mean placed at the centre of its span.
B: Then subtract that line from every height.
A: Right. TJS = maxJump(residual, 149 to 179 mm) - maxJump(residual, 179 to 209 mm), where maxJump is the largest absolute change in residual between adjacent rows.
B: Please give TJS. 14.7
